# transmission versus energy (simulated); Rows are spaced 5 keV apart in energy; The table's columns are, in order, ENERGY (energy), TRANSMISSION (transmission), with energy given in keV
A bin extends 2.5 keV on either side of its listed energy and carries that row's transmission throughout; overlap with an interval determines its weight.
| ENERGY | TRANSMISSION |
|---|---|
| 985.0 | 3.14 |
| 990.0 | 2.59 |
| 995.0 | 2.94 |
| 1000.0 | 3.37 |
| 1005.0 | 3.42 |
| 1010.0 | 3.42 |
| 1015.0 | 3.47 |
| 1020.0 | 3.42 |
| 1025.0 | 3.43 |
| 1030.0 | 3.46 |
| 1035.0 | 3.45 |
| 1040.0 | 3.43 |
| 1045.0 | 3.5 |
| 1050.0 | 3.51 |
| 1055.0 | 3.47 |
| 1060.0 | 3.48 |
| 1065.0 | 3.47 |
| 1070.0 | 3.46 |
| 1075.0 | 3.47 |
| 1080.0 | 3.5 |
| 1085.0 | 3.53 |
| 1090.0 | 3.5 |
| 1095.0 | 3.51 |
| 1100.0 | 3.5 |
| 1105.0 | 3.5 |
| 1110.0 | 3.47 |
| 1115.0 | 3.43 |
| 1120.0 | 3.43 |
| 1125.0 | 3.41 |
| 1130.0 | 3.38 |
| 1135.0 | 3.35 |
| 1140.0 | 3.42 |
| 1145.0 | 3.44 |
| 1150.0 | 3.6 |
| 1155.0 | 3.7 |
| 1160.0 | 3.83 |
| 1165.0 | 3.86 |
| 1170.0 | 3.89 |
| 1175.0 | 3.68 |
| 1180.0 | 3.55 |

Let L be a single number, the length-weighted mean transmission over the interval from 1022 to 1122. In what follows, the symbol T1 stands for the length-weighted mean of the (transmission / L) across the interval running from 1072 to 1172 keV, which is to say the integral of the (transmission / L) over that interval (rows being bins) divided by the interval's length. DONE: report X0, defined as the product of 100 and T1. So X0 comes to 101.7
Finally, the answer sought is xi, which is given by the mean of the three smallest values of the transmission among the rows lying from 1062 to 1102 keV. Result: 3.47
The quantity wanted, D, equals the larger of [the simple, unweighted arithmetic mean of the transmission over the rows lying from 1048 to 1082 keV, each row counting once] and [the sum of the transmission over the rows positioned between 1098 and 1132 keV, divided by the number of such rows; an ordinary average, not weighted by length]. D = 3.480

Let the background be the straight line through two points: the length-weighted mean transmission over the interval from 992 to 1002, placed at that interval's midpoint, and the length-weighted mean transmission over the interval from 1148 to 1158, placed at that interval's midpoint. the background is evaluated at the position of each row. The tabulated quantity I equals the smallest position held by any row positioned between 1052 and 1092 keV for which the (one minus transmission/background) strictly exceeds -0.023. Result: 1090.0 keV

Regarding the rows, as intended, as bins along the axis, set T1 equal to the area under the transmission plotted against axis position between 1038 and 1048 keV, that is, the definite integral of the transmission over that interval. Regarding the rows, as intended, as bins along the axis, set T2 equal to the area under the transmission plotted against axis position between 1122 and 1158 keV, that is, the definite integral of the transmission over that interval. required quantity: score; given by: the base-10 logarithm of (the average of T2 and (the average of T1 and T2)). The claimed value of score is 2.01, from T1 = 35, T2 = 125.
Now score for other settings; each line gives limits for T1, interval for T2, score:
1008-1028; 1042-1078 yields 2.05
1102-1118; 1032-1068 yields 2.03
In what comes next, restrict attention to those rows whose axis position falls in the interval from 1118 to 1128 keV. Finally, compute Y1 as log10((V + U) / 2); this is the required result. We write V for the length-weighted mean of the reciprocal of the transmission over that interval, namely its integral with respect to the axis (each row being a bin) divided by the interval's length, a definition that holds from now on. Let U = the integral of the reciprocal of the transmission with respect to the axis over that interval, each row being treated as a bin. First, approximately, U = 3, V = 0.293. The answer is 0.2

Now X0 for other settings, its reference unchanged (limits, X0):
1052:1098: 100.4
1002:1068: 99.4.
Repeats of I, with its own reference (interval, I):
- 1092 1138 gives 1095.0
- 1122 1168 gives 1125.0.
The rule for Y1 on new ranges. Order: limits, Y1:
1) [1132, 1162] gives 0.6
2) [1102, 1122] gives 0.5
